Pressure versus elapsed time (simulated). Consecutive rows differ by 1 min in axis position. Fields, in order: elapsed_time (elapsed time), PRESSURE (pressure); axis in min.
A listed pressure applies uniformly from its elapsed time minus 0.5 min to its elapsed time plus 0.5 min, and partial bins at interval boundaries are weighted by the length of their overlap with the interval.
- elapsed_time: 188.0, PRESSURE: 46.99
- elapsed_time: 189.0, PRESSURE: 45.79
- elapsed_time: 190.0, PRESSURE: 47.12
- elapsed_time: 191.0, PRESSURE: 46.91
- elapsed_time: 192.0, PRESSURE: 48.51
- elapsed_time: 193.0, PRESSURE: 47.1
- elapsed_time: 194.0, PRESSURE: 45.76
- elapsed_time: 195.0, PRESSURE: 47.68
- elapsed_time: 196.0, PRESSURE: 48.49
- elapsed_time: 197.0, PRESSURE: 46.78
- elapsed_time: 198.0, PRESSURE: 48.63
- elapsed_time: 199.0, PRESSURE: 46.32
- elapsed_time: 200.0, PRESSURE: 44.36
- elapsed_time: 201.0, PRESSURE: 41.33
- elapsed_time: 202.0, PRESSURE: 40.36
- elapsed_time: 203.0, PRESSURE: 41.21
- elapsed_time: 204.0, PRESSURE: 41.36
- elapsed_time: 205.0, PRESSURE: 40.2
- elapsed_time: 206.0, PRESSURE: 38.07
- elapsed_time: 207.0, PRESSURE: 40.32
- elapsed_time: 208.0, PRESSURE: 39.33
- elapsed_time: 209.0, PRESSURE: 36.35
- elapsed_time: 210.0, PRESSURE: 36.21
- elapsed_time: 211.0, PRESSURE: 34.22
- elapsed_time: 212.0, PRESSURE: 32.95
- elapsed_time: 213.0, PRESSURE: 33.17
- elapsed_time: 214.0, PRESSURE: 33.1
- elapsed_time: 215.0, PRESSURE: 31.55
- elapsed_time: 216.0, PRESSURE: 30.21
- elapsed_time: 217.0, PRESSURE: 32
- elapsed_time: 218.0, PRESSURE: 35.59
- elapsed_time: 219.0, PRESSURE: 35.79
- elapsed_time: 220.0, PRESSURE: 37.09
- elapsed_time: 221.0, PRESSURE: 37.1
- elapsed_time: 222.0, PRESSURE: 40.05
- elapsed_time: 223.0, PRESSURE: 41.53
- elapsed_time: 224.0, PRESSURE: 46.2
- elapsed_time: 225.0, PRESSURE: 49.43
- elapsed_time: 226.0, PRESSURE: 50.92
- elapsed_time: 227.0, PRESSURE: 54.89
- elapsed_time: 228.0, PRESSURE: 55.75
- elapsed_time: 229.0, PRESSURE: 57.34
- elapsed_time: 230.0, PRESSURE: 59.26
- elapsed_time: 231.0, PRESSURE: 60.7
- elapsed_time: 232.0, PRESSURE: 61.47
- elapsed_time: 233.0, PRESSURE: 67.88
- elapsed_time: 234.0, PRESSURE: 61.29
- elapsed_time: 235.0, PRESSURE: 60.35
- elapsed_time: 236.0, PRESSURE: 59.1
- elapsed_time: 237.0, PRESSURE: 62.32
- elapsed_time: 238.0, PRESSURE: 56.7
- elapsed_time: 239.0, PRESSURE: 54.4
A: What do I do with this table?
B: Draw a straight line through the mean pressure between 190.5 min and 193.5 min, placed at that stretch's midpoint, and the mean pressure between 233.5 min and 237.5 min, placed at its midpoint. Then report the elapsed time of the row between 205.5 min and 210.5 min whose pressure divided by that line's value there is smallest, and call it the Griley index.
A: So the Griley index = 210.0 min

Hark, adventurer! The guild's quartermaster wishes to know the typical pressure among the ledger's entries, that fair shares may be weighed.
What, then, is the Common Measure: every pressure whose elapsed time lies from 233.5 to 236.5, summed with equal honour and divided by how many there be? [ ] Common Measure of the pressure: 60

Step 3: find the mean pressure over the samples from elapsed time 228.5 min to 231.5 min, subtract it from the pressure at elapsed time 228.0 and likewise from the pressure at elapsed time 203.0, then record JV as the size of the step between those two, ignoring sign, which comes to 15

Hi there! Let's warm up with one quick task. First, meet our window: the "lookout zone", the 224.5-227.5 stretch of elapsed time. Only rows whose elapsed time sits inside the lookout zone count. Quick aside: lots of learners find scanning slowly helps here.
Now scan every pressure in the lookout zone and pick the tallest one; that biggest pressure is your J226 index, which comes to 54.89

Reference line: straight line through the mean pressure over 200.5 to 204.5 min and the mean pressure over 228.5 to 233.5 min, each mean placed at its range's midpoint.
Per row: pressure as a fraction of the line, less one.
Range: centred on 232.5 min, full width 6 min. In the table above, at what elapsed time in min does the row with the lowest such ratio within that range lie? 235.0 min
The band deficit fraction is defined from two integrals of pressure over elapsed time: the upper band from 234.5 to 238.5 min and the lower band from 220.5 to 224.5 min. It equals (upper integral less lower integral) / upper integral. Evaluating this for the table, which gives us 0.31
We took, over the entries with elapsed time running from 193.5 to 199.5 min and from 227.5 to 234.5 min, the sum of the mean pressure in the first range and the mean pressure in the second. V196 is 108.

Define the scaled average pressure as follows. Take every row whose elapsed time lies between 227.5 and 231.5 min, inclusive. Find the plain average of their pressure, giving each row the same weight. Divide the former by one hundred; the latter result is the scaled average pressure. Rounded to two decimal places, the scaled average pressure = 0.58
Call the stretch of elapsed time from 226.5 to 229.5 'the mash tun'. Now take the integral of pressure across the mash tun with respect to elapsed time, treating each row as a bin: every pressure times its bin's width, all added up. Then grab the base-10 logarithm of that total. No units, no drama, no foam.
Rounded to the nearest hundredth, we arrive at 2.23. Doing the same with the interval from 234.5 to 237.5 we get 2.26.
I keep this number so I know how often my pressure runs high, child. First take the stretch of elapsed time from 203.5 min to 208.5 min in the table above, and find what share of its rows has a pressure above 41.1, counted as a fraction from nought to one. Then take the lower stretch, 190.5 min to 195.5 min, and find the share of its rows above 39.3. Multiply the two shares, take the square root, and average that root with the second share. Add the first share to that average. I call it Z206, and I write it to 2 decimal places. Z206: 0.92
